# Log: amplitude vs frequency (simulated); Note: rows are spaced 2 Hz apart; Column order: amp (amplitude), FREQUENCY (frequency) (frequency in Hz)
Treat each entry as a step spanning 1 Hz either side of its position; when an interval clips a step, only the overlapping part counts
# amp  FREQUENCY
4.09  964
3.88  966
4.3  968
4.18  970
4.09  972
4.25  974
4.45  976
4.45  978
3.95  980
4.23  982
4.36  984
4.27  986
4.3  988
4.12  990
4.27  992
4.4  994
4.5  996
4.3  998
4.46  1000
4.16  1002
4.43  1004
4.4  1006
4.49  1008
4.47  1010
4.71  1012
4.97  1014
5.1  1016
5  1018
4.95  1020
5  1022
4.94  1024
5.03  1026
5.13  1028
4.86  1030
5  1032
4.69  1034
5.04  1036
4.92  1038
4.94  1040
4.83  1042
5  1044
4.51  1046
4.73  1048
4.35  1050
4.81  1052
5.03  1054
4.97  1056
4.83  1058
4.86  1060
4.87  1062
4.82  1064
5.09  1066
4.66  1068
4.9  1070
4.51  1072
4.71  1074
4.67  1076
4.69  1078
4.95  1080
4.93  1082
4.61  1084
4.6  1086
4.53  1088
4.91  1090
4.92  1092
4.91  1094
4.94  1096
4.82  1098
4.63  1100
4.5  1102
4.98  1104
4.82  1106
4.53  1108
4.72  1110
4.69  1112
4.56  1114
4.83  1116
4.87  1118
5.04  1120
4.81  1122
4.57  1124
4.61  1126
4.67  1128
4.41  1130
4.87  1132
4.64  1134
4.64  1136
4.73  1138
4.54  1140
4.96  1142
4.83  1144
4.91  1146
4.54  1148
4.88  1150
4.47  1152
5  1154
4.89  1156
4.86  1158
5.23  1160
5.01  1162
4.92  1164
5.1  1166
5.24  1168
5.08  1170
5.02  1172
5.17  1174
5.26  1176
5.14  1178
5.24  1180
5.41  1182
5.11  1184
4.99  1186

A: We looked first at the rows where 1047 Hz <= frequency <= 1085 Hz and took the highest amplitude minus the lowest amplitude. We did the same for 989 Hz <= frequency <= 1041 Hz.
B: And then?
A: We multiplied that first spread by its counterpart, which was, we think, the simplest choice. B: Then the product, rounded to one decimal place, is 0.7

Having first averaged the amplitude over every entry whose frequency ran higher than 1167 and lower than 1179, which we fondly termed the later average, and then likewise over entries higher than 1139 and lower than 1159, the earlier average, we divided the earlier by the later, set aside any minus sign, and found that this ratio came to 0.93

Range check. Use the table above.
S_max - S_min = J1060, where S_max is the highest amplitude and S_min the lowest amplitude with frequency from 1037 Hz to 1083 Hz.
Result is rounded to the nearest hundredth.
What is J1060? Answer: 0.74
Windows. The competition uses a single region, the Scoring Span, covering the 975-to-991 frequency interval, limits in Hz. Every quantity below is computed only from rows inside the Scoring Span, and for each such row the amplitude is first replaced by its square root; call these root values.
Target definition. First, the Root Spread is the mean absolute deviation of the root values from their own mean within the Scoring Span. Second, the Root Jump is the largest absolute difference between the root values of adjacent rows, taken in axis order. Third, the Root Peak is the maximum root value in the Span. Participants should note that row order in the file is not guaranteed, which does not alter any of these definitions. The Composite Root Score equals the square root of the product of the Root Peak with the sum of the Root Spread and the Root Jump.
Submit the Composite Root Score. 0.567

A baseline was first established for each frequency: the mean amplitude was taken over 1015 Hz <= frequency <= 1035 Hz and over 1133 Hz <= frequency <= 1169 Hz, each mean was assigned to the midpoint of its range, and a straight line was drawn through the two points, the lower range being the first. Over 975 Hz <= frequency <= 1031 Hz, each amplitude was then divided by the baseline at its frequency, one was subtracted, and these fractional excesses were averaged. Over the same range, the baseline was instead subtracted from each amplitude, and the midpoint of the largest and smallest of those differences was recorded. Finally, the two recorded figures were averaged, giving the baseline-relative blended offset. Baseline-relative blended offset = -0.27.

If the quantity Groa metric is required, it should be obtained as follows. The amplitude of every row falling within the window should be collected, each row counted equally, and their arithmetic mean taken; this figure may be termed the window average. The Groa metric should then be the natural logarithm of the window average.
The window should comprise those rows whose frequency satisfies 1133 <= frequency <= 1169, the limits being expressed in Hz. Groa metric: 1.58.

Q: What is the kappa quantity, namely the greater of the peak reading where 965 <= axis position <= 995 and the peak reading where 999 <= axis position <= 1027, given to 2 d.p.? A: 5.10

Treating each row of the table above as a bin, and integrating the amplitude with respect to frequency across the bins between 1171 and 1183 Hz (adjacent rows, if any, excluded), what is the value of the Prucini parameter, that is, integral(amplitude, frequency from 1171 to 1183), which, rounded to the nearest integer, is 62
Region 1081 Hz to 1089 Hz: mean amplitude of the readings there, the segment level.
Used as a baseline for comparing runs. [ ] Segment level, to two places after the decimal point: 4.67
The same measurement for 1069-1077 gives 4.70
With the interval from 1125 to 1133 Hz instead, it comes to 4.64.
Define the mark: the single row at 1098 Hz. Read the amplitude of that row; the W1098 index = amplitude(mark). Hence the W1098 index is 4.82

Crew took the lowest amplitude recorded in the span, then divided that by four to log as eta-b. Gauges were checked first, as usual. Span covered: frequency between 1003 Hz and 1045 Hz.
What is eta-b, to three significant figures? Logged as 1.10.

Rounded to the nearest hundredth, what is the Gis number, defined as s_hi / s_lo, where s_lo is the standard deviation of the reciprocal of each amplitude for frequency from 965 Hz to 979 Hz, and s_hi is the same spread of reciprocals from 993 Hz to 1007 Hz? 0.53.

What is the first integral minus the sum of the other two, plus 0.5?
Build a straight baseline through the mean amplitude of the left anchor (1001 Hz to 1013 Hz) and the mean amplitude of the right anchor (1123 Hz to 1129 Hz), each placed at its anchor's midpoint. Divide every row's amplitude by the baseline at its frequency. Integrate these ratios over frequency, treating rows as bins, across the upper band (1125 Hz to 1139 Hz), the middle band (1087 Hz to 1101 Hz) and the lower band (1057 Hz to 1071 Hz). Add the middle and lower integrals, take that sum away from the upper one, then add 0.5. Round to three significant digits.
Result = -15.2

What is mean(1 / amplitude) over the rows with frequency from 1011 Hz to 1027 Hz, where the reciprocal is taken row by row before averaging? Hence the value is 0.202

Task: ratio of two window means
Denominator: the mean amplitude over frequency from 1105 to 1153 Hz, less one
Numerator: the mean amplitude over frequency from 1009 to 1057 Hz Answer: 1.31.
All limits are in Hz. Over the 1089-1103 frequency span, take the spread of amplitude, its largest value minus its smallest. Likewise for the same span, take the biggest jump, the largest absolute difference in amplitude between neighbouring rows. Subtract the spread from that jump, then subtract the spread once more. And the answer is -0.69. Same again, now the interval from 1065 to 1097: -0.73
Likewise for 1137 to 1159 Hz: -0.53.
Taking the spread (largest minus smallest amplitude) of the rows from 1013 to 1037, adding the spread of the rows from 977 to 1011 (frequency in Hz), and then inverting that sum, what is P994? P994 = 1.01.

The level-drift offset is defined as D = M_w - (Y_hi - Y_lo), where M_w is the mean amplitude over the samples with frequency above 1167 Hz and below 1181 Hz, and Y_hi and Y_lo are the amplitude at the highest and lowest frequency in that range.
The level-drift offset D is 5.2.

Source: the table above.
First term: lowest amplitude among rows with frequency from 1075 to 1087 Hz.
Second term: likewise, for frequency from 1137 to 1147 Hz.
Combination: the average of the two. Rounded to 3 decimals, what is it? 4.570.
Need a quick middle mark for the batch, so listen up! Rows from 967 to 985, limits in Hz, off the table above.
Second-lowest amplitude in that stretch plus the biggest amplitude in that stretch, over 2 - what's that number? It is 4.27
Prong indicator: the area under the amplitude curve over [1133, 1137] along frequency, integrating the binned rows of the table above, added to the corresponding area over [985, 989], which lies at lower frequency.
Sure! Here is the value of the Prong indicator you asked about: 35.7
